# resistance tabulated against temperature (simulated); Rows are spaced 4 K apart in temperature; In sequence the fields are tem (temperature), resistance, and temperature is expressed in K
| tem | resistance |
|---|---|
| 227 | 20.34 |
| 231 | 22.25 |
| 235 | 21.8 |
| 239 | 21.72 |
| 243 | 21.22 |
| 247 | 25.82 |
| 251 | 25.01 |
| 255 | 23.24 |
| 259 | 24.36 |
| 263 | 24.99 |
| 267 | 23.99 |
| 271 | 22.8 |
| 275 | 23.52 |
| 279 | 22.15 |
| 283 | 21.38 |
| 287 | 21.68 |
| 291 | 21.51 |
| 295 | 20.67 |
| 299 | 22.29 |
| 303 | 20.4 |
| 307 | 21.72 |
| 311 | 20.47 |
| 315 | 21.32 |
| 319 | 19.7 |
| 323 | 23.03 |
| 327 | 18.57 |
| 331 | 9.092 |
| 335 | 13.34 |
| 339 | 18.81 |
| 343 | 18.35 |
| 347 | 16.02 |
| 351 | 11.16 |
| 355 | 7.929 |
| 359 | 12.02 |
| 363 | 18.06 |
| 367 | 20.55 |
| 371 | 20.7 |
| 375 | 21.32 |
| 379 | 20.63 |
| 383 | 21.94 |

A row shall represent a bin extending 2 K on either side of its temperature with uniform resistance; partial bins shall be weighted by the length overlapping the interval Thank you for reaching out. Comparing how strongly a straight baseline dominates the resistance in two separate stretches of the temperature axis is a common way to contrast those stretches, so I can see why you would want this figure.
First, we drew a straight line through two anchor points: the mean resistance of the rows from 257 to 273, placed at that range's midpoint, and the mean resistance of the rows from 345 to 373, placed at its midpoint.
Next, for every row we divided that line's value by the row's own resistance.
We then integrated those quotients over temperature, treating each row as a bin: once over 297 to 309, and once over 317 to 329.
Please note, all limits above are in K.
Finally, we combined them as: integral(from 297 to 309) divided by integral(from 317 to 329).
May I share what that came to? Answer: 1.0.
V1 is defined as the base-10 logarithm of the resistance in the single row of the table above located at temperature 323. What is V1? 1.36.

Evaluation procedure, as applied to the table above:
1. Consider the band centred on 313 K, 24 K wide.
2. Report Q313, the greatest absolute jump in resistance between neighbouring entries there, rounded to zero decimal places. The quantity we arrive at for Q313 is 3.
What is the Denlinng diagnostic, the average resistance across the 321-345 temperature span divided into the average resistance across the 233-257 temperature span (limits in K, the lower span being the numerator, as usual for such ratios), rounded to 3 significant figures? 1.37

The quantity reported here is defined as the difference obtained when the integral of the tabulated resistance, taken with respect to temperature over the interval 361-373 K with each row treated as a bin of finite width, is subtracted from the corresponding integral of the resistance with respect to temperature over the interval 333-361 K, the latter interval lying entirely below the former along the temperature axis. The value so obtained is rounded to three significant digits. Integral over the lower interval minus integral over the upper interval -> 153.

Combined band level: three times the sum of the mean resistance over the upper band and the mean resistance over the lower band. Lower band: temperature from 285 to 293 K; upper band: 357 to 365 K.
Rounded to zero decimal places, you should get 110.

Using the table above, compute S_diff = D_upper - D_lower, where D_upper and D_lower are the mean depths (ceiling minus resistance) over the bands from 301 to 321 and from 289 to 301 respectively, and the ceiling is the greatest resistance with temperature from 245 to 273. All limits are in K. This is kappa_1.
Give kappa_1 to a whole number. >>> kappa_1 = 1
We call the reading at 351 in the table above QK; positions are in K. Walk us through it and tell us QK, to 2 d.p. 11.16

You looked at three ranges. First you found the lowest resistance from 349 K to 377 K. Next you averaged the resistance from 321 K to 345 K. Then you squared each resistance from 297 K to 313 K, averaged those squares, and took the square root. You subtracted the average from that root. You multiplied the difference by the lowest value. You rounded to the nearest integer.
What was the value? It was 35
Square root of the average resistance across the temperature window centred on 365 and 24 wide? 4.09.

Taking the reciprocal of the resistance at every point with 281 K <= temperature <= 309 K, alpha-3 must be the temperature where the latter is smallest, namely 299 K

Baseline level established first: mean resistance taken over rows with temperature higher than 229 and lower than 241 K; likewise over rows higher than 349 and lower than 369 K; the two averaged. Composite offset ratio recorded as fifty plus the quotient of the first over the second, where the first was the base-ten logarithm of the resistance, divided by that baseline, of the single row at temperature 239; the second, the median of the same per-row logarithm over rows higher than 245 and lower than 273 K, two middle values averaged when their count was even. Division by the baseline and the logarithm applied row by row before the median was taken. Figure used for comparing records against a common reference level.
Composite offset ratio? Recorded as 50.6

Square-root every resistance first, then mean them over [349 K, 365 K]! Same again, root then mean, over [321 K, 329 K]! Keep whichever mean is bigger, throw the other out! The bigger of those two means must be 4.55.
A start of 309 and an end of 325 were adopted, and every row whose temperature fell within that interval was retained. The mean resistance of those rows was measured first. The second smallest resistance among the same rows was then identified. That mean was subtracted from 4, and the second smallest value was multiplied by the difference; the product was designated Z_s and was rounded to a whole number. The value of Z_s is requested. -351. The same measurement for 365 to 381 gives -347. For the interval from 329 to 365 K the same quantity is -90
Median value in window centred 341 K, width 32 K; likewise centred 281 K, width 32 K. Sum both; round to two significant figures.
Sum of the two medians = 37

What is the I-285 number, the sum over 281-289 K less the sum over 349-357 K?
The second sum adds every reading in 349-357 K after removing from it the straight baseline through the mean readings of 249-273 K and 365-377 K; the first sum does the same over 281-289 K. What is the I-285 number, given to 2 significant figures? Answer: 20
